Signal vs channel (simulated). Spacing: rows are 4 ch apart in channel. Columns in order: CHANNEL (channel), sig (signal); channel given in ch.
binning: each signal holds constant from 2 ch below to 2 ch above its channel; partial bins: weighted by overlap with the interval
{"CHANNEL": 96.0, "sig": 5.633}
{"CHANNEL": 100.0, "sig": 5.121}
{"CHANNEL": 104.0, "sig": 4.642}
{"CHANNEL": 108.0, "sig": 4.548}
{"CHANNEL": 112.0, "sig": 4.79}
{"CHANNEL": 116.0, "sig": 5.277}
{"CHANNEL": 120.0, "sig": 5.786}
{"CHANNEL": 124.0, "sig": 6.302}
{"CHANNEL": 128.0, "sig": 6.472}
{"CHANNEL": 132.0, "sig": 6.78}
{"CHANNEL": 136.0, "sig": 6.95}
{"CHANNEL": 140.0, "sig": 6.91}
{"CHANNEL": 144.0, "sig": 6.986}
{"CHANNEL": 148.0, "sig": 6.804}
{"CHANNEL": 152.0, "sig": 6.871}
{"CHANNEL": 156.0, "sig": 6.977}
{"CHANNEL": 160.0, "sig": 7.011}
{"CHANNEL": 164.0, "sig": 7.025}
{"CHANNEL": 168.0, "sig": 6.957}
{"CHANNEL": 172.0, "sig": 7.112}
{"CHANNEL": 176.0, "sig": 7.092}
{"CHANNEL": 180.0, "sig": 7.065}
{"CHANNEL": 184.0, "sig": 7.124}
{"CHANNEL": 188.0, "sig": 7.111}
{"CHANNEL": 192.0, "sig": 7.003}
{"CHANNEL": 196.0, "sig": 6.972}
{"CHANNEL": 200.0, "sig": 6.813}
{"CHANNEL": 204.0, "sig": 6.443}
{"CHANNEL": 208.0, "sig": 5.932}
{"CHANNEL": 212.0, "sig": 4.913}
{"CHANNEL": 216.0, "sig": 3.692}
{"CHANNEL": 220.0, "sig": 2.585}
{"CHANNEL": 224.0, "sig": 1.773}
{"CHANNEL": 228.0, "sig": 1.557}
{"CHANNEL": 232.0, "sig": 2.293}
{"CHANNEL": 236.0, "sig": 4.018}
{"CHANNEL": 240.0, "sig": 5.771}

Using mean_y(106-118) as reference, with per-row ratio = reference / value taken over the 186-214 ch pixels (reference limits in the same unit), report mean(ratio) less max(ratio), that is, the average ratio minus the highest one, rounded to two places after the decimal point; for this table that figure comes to -0.23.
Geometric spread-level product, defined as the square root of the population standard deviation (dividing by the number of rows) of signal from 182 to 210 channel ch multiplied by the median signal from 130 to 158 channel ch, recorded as 1.7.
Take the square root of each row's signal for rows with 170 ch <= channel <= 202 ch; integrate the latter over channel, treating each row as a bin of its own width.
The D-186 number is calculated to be 85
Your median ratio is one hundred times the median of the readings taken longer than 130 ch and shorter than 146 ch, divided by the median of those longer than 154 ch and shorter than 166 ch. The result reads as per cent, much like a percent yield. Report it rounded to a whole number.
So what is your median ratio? 99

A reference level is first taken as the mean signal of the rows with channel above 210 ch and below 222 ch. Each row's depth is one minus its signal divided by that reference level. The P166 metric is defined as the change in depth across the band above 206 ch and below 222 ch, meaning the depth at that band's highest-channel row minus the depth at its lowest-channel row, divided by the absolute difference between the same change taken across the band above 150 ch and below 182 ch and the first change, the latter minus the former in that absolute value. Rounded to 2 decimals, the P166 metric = 0.95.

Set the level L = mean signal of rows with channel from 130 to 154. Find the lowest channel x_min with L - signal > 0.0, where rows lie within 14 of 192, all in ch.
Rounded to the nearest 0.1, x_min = 200.0 ch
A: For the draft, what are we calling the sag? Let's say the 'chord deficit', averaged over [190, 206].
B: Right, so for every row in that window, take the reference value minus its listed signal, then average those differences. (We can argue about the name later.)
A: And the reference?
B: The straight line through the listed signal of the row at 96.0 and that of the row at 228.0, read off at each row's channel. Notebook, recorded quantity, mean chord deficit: -4.3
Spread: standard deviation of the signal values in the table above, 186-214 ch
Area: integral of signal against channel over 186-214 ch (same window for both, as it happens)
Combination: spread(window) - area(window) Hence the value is -180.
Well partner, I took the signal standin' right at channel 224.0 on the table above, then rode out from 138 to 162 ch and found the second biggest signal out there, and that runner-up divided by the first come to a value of 3.9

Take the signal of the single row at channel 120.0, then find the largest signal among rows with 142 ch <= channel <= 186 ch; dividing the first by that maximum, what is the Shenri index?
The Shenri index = 0.81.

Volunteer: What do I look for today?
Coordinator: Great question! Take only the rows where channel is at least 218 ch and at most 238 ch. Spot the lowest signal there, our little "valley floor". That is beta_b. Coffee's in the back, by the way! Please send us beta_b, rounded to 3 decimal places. 1.557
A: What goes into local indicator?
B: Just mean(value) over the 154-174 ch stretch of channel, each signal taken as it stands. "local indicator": 7.02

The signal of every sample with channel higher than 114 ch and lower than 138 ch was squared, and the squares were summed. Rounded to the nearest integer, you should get 237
